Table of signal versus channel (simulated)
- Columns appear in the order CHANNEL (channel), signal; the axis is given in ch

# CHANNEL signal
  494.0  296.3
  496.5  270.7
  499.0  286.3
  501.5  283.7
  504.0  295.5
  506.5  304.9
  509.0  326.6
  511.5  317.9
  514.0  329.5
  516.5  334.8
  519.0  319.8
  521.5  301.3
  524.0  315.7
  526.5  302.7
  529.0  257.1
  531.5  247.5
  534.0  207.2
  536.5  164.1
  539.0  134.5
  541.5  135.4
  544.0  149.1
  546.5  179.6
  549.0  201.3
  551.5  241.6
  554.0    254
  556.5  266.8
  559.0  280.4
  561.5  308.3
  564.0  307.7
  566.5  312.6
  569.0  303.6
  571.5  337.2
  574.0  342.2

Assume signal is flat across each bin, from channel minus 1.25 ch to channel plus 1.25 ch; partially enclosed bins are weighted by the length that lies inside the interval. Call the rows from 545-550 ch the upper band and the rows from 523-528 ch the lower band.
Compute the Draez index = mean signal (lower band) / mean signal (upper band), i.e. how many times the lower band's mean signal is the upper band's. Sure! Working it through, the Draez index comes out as 1.6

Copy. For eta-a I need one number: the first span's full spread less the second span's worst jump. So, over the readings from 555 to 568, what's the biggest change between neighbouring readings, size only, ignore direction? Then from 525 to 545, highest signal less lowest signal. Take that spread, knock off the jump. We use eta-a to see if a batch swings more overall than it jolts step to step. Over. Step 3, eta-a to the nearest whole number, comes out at 140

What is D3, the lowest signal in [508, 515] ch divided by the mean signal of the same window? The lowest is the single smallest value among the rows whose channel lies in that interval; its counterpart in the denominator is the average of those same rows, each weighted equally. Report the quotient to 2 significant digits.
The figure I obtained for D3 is 0.98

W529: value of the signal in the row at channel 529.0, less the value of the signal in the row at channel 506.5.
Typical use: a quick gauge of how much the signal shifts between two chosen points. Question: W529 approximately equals -48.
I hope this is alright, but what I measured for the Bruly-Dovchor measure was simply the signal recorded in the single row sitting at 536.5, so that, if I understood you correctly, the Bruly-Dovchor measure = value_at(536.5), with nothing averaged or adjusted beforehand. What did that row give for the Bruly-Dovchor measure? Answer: 164.1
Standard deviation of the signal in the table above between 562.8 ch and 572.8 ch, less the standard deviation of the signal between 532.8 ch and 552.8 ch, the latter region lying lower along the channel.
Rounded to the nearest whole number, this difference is -23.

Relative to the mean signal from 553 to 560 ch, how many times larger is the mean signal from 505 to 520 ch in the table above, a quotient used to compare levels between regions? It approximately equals 1.21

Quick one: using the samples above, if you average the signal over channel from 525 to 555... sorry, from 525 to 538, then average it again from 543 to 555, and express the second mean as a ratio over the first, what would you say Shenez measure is 0.87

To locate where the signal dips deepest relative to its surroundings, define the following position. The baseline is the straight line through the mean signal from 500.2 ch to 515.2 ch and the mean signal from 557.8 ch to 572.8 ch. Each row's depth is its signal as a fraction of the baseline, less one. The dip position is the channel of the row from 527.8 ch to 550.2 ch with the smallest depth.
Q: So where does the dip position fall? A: 539.0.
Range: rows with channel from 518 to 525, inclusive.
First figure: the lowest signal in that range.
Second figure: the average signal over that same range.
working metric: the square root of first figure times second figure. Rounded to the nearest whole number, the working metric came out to 307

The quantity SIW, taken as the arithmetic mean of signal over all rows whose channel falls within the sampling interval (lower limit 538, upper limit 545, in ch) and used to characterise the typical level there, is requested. 140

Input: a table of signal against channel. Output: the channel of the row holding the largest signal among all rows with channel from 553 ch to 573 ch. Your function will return 571.5 ch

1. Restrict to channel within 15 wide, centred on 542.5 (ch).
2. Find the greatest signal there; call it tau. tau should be 201.3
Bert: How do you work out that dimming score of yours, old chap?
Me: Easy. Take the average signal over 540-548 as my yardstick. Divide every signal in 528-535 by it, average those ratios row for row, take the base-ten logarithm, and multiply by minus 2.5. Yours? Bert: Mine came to -0.46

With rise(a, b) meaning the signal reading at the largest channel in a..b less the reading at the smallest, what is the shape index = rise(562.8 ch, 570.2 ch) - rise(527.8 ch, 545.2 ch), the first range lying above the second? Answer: 104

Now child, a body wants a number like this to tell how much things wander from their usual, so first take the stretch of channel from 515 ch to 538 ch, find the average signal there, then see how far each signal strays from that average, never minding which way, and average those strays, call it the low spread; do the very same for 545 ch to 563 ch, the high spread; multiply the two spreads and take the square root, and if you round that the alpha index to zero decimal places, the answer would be 40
